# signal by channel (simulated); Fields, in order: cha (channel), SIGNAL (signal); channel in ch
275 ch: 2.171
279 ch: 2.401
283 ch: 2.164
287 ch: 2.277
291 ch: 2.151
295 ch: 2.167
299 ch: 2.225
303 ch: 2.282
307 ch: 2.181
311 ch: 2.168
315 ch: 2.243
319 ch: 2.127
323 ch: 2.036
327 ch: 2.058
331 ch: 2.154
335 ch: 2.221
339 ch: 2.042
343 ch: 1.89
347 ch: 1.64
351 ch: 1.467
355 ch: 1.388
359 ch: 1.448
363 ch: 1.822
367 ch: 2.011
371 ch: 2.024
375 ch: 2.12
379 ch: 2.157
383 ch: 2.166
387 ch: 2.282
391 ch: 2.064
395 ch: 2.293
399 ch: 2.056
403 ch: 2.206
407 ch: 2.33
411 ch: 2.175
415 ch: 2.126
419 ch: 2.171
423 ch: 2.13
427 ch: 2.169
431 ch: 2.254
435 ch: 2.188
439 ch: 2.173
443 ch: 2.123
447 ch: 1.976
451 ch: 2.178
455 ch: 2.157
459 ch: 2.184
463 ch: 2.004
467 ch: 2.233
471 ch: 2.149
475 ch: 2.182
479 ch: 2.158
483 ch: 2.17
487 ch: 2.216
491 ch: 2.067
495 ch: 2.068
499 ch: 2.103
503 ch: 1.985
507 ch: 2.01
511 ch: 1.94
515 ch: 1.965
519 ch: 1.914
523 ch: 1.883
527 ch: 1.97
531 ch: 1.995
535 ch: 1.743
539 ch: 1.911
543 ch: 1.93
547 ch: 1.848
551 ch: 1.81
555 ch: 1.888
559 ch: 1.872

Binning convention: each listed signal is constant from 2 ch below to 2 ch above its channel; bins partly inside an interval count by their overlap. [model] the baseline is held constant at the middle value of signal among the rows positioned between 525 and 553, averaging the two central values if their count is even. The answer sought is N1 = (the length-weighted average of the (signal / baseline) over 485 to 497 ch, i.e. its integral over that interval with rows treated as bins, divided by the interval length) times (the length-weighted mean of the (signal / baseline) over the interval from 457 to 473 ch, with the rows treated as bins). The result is 1.24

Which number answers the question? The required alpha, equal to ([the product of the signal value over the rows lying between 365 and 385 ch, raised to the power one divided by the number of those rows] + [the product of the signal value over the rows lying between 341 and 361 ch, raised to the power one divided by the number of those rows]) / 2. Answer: 1.83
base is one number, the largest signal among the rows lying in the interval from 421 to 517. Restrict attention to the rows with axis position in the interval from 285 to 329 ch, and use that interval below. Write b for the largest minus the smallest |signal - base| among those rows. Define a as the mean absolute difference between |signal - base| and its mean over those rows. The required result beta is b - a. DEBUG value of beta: 0.15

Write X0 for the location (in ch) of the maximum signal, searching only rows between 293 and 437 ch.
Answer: 407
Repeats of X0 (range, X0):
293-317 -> 303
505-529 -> 507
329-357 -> 335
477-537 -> 487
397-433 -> 407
